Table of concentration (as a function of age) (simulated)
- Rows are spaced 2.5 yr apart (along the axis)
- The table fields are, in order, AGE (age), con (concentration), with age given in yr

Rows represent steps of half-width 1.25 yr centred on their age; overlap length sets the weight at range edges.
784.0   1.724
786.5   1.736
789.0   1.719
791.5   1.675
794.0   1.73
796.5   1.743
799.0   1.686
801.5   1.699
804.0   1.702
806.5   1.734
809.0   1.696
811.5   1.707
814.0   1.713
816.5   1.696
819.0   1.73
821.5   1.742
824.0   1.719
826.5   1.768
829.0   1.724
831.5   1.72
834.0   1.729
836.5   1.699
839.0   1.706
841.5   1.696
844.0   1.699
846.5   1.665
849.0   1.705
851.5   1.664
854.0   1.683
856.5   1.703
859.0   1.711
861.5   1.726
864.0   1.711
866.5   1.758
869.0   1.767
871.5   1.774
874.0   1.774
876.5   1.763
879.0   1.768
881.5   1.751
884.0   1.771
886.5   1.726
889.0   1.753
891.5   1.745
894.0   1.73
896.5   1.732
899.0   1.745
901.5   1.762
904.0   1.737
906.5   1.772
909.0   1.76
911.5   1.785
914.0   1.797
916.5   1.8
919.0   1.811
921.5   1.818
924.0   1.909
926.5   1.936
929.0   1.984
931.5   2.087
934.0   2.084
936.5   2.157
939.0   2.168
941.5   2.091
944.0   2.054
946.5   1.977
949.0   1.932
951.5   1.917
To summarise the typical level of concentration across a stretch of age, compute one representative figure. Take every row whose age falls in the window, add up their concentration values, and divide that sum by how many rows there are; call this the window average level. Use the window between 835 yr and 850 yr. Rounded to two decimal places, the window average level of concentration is 1.70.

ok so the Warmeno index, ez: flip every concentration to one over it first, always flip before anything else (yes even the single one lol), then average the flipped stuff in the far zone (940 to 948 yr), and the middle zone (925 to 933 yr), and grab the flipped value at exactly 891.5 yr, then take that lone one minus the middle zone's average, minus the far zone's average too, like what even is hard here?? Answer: -0.417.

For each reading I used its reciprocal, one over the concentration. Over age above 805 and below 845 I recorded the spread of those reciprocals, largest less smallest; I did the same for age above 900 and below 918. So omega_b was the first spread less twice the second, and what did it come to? -0.02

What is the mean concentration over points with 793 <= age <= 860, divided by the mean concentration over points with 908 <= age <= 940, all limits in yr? 0.886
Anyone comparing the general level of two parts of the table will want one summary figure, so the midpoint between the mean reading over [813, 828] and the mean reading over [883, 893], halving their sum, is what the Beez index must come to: 1.74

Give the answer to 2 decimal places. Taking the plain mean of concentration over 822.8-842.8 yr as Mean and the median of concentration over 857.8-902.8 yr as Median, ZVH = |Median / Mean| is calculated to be 1.02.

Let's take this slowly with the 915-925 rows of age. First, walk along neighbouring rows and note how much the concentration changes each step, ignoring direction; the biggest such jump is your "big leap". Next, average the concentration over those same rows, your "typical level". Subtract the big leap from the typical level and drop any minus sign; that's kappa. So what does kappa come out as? 1.74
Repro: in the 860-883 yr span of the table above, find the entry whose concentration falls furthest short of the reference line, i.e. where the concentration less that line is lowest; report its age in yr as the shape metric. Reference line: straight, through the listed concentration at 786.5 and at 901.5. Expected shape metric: 864.0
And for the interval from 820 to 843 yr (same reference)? 841.5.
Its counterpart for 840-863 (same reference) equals 851.5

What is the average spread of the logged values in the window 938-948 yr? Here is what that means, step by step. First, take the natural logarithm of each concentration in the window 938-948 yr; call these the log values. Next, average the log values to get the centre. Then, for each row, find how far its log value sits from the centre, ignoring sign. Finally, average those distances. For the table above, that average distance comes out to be 0.0275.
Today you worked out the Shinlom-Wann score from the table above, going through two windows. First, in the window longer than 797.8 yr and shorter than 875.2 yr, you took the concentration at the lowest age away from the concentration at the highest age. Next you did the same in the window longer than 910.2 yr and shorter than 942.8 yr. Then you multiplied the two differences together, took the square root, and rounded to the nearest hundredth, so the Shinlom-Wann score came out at 0.16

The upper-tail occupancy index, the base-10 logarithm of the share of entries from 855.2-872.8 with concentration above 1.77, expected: -0.8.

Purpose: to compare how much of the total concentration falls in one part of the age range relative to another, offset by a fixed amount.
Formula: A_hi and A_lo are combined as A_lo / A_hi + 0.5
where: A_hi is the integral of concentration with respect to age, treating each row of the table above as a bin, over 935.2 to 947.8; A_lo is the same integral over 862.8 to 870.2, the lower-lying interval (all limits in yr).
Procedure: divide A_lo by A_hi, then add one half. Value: 1.0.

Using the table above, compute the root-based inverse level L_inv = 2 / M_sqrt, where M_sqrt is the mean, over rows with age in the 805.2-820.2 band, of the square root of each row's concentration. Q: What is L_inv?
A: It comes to 1.53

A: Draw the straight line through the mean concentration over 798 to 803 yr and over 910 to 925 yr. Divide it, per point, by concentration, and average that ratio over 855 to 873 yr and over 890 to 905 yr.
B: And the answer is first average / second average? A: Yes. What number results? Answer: 0.98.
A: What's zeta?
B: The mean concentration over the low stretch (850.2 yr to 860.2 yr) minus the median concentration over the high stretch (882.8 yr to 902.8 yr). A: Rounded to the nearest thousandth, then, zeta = -0.055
